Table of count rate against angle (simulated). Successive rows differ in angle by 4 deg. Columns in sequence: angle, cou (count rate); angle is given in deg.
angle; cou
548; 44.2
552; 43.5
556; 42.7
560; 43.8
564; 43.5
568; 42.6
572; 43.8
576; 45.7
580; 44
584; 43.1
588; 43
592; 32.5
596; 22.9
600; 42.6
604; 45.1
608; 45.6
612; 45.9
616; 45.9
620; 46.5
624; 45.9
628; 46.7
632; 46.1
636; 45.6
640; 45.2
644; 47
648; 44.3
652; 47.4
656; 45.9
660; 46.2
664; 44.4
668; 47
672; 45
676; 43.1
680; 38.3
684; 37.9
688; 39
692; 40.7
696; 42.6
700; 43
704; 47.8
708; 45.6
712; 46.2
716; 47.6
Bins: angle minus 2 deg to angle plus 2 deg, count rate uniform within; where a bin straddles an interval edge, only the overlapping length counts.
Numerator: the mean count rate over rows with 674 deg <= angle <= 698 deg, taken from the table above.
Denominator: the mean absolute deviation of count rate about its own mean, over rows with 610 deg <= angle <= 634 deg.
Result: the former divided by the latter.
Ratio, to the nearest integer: 139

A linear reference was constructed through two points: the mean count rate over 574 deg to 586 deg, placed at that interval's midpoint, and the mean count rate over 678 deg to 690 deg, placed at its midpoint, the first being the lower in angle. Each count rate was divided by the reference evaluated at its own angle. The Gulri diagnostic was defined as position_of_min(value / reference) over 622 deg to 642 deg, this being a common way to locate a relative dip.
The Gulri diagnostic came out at 624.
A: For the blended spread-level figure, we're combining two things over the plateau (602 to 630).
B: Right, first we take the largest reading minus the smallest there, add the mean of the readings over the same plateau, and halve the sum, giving 23.8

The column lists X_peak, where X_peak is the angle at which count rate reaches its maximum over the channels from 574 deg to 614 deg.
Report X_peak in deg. 612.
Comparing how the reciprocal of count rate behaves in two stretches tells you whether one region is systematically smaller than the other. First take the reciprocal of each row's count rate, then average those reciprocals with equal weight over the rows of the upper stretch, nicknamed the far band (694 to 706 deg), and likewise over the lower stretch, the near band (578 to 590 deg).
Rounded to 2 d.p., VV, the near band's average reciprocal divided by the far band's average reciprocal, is 1.02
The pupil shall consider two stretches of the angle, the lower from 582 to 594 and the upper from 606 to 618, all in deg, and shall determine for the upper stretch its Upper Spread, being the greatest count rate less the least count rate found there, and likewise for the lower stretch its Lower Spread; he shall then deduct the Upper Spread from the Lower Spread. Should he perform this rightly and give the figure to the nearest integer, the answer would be 10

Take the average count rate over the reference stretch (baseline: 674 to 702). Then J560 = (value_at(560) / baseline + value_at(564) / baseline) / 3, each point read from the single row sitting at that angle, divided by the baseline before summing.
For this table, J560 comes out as 0.72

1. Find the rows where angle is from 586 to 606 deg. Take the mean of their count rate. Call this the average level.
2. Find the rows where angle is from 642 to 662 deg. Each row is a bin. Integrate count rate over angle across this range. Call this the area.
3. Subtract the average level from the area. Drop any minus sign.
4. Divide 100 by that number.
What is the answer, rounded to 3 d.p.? 0.113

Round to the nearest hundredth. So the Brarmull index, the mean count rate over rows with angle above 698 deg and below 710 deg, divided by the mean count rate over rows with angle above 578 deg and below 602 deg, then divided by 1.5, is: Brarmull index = 0.80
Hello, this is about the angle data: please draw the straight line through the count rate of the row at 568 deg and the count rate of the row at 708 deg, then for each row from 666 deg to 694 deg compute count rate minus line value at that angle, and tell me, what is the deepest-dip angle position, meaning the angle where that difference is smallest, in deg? 684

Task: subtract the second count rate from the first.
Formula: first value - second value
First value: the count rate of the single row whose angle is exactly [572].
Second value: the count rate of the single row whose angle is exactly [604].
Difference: -1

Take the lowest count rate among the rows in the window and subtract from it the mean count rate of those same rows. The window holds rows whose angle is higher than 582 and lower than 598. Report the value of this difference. -12.5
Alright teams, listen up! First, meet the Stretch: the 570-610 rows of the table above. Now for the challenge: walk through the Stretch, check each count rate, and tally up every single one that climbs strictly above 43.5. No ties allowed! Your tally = 5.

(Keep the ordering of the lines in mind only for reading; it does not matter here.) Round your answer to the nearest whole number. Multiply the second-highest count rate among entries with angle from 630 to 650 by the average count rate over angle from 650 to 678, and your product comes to 2101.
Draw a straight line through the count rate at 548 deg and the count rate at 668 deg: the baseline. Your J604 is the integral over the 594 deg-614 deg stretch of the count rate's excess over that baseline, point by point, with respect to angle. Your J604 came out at -102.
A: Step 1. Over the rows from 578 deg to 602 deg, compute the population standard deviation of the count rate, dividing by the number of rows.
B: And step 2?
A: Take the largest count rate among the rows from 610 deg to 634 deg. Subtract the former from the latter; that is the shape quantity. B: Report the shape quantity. 38.9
